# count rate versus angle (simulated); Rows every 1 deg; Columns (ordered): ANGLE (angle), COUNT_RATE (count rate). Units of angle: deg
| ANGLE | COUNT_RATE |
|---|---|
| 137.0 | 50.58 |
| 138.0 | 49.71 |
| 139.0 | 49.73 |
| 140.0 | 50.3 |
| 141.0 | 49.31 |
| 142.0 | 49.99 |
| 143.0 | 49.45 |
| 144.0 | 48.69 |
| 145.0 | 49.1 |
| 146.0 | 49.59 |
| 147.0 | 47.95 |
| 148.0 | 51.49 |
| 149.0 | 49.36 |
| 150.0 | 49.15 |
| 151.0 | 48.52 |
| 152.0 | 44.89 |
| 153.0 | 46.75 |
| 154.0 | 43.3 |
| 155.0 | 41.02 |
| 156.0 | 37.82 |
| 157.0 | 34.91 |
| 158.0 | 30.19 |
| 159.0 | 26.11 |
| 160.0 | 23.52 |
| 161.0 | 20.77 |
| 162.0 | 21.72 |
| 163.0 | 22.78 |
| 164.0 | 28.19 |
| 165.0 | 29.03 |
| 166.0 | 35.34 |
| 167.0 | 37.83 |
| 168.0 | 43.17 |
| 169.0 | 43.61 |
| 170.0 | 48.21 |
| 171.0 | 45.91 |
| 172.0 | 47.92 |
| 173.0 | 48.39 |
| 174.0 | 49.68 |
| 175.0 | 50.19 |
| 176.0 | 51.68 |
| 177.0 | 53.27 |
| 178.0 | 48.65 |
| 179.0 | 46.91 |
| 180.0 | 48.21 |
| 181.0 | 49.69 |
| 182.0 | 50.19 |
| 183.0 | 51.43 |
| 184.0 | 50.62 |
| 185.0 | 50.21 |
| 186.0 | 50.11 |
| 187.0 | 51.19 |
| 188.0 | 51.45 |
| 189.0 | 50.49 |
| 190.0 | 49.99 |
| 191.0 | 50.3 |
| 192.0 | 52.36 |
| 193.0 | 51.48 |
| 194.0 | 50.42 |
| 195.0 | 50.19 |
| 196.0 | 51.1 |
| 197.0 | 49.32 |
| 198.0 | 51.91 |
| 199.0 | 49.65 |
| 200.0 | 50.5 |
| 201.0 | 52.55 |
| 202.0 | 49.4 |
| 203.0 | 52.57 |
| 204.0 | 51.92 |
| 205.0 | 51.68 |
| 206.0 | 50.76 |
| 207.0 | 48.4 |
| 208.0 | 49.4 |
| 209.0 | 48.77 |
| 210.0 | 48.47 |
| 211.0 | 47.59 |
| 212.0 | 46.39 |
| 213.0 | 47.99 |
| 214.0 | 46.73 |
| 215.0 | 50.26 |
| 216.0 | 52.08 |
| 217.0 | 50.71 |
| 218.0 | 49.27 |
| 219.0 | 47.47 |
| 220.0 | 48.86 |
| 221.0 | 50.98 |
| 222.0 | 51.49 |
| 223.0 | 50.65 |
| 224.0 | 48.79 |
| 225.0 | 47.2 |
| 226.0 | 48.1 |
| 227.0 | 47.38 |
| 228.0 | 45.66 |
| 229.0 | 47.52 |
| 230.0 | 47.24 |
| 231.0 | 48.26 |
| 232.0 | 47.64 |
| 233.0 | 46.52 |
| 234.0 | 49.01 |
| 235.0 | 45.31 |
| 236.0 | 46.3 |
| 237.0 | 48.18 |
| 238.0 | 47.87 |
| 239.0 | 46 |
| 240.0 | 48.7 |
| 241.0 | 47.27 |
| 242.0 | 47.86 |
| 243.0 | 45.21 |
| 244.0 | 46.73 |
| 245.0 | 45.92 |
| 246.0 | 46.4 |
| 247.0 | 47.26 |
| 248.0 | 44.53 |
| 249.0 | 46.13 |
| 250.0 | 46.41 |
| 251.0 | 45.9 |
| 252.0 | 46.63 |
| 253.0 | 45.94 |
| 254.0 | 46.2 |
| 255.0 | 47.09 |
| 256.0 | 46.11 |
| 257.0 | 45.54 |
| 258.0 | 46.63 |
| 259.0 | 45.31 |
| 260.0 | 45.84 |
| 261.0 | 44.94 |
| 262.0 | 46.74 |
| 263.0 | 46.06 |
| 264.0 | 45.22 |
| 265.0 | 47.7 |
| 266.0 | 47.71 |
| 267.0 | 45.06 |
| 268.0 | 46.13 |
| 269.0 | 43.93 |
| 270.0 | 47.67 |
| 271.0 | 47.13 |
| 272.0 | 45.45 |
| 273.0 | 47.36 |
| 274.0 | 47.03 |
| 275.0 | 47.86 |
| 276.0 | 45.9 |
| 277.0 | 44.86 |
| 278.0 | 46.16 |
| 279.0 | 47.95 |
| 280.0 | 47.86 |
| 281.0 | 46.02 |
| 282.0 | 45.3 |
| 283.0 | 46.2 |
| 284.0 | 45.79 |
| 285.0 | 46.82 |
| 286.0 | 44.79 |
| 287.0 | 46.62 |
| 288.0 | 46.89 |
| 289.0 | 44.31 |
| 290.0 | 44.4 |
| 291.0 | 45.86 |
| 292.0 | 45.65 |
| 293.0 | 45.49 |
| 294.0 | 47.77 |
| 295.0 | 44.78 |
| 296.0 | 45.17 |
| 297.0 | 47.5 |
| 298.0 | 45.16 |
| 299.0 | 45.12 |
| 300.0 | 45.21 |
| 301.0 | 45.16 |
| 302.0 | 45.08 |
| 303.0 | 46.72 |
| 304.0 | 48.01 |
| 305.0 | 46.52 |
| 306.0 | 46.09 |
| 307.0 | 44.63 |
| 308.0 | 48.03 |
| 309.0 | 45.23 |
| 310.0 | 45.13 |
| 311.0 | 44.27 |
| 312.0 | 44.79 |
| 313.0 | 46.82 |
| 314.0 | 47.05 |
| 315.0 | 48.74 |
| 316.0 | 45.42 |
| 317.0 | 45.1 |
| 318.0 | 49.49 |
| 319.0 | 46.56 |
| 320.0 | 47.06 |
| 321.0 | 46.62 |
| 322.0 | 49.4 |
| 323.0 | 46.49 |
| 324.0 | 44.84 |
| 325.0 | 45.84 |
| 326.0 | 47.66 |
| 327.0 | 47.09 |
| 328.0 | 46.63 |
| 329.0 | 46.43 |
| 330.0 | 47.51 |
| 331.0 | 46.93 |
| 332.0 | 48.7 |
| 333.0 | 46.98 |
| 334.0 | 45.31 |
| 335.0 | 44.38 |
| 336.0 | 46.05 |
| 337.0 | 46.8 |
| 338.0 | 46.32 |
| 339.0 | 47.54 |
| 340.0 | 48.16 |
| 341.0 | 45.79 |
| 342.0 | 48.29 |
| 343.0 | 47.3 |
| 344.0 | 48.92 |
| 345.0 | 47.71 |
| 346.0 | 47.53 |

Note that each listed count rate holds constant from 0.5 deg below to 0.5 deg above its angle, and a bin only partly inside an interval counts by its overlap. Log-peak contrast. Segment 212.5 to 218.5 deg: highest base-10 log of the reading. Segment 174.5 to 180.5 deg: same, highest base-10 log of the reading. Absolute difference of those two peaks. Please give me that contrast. 0.010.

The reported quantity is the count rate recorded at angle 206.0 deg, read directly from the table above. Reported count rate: 50.76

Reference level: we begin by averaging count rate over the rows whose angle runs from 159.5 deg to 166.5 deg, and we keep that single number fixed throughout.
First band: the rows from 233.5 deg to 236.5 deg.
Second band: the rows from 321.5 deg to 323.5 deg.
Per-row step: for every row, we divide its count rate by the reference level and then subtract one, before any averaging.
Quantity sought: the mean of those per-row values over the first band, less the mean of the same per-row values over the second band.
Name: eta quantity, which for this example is -0.04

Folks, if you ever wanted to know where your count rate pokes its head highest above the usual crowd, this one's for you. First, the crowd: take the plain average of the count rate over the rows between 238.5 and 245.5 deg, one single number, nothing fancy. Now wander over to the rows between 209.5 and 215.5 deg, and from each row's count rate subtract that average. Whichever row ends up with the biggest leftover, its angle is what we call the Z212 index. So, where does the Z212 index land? 215.0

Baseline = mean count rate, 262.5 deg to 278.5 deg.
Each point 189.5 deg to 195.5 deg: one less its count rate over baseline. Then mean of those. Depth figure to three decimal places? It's -0.096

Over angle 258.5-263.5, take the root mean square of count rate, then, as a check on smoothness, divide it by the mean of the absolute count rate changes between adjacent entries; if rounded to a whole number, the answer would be 47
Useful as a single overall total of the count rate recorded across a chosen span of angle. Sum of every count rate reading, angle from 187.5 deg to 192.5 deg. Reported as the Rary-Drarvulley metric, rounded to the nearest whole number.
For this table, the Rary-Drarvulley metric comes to 255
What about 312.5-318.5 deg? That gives 283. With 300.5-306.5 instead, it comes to 278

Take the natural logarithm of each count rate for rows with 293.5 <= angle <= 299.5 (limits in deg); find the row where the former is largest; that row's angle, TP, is 294.0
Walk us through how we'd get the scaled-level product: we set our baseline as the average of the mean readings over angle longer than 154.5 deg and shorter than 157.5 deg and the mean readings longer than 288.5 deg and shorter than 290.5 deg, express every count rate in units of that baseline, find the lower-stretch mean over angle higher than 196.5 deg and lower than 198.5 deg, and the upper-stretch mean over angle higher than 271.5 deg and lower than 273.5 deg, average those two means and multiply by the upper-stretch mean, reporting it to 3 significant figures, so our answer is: 1.33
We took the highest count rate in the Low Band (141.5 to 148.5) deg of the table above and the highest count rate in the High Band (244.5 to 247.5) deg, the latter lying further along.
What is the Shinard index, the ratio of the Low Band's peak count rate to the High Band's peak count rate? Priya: 1.09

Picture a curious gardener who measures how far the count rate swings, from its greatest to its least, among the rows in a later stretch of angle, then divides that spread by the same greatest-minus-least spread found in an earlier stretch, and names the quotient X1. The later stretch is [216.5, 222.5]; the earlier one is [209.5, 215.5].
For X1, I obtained 1.0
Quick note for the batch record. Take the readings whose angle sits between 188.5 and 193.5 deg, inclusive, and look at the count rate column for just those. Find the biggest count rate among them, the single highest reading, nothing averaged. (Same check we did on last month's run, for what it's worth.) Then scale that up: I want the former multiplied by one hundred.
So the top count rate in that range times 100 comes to 5236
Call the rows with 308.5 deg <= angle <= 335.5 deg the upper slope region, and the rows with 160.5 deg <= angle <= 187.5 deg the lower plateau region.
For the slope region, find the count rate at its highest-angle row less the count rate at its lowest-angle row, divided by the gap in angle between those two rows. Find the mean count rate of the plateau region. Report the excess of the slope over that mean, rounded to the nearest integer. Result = -44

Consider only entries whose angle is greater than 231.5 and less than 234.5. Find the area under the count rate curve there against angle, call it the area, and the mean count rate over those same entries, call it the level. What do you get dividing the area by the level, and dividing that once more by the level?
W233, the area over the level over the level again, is 0.0629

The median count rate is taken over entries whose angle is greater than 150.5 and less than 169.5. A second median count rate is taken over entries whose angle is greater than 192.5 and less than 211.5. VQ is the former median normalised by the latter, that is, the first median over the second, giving 0.70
